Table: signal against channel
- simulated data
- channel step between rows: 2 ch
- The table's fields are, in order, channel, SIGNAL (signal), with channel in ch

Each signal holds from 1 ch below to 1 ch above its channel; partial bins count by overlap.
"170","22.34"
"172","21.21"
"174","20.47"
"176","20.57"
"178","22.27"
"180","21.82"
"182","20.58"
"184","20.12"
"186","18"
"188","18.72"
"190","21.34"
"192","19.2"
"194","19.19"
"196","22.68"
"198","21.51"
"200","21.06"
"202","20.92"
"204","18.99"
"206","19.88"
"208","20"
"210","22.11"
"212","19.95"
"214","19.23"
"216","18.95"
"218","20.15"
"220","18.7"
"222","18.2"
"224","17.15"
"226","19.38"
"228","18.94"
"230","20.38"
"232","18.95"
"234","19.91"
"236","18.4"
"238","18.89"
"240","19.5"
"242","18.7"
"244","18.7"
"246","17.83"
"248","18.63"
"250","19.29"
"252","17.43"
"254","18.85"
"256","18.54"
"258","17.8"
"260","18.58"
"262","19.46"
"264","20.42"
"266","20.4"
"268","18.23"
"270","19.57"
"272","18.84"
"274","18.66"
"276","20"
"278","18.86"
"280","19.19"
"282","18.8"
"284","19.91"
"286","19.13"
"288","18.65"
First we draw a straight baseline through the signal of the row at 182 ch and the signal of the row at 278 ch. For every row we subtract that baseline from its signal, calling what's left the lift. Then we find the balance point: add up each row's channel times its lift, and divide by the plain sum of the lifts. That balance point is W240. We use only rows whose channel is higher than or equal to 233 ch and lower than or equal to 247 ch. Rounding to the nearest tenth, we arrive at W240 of 242.0 ch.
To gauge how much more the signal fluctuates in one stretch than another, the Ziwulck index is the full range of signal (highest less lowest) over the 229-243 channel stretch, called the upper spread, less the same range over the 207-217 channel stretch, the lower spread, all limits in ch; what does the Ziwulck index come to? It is -1.2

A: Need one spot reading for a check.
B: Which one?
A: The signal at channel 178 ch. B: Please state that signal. 22.27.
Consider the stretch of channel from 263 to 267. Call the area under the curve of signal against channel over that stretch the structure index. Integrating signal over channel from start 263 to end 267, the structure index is 82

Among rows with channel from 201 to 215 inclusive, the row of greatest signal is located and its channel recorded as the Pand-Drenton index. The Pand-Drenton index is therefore 210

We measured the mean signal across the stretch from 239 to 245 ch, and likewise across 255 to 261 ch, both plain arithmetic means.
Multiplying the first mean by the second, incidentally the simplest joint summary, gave 347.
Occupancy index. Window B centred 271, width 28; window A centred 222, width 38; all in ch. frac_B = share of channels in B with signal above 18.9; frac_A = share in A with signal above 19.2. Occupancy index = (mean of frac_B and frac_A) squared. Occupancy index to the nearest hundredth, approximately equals 0.26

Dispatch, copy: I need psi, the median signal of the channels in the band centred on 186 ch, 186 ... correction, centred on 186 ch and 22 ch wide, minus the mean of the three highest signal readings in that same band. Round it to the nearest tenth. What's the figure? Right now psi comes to -1.7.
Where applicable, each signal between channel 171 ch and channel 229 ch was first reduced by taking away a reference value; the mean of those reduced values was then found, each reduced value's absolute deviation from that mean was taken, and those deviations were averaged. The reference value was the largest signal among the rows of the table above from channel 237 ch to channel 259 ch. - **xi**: 1.12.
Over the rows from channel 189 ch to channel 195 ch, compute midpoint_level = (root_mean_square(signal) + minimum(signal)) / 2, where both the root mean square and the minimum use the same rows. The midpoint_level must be 19.6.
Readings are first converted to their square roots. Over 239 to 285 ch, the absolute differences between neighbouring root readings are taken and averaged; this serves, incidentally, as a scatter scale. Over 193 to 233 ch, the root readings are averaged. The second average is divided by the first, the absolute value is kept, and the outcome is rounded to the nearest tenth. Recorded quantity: 45.2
